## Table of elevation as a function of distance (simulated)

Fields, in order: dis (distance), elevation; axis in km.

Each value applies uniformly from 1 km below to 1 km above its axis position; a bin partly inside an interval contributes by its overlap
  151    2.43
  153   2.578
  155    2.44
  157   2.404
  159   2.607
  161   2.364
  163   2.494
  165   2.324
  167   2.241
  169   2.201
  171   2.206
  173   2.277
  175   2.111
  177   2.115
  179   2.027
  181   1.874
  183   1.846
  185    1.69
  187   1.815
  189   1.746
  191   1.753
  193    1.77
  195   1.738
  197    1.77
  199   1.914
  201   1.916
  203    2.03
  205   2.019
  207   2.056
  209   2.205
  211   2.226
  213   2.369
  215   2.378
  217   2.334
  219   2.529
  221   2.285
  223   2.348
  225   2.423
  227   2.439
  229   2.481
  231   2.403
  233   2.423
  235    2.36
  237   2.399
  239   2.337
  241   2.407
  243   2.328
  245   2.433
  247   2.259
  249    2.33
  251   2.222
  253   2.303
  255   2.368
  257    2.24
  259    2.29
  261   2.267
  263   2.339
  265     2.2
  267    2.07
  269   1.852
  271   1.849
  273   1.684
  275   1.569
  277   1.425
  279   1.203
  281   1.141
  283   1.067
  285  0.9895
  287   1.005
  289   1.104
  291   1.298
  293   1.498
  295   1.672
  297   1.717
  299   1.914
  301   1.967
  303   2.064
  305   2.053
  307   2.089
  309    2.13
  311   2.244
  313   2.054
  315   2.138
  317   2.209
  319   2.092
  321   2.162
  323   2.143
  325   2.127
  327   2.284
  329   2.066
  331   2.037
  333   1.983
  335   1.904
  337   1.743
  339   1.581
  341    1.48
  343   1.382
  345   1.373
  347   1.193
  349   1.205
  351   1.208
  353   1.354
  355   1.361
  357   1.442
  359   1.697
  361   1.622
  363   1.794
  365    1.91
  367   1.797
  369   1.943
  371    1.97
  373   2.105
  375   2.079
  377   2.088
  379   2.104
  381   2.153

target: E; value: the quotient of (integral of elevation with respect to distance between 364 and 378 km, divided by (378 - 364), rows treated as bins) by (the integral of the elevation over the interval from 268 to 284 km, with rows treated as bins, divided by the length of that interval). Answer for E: 1.35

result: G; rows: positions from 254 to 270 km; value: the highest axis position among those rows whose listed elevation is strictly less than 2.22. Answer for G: 269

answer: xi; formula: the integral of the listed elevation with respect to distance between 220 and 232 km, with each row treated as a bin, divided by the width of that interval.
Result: 2.4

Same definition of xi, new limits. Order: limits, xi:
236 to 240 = 2.4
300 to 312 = 2.1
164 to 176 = 2.2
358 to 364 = 1.7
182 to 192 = 1.8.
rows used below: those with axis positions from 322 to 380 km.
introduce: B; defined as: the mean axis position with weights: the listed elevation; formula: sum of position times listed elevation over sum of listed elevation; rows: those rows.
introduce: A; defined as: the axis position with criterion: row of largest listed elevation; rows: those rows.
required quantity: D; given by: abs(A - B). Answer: 24.0 km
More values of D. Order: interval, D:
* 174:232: 14.3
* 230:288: 10.4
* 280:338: 15.2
